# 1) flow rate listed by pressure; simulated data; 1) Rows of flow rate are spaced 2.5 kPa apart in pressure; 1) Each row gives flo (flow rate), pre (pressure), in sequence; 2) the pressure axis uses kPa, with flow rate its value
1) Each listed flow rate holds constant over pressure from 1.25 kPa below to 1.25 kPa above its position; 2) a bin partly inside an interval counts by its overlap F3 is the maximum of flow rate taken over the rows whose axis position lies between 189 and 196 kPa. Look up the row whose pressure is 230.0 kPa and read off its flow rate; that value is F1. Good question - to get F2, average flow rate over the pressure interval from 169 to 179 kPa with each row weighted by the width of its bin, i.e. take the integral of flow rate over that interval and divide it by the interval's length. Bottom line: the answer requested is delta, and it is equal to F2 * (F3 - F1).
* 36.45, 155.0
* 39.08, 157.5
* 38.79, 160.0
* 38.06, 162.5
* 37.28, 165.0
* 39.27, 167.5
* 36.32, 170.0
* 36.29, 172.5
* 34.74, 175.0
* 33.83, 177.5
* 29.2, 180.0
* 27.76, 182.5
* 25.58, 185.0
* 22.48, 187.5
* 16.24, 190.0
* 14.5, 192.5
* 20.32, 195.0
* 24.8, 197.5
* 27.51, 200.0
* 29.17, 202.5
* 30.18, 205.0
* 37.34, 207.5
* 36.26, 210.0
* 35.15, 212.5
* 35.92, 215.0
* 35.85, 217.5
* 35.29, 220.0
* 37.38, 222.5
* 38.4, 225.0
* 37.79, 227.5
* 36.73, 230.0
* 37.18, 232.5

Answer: -576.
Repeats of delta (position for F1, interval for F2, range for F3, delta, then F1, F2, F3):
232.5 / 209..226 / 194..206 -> -254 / 37.18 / 36.3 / 30.18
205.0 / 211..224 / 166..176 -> 327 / 30.18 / 36.0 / 39.27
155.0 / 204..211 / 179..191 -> -252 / 36.45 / 34.7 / 29.2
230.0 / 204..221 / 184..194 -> -393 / 36.73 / 35.2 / 25.58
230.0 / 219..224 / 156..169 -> 93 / 36.73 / 36.5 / 39.27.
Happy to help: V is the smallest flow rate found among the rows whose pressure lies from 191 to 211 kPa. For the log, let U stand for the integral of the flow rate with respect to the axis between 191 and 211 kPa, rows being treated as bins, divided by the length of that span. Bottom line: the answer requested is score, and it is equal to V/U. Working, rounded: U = 27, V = 14.5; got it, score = 0.53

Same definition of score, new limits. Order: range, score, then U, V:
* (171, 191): 0.57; 29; 16.24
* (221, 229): 0.99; 38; 37.38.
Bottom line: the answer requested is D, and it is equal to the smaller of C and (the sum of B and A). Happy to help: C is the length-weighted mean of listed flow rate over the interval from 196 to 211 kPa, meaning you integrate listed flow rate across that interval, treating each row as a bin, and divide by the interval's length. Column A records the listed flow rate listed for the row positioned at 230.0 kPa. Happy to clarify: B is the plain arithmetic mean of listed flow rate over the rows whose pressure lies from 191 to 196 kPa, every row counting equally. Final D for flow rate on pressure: 30.6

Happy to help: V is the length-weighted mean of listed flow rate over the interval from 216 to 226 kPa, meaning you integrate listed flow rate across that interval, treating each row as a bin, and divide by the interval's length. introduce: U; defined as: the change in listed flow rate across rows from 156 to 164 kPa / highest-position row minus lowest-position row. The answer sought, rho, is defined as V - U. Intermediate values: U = -1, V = 37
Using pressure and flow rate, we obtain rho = 38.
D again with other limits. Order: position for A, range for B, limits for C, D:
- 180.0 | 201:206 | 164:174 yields 37.2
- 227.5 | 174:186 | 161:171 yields 37.8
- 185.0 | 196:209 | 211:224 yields 36.0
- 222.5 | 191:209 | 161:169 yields 38.2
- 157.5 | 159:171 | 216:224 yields 36.2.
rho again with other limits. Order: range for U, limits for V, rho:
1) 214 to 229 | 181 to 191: 21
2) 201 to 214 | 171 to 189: 24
